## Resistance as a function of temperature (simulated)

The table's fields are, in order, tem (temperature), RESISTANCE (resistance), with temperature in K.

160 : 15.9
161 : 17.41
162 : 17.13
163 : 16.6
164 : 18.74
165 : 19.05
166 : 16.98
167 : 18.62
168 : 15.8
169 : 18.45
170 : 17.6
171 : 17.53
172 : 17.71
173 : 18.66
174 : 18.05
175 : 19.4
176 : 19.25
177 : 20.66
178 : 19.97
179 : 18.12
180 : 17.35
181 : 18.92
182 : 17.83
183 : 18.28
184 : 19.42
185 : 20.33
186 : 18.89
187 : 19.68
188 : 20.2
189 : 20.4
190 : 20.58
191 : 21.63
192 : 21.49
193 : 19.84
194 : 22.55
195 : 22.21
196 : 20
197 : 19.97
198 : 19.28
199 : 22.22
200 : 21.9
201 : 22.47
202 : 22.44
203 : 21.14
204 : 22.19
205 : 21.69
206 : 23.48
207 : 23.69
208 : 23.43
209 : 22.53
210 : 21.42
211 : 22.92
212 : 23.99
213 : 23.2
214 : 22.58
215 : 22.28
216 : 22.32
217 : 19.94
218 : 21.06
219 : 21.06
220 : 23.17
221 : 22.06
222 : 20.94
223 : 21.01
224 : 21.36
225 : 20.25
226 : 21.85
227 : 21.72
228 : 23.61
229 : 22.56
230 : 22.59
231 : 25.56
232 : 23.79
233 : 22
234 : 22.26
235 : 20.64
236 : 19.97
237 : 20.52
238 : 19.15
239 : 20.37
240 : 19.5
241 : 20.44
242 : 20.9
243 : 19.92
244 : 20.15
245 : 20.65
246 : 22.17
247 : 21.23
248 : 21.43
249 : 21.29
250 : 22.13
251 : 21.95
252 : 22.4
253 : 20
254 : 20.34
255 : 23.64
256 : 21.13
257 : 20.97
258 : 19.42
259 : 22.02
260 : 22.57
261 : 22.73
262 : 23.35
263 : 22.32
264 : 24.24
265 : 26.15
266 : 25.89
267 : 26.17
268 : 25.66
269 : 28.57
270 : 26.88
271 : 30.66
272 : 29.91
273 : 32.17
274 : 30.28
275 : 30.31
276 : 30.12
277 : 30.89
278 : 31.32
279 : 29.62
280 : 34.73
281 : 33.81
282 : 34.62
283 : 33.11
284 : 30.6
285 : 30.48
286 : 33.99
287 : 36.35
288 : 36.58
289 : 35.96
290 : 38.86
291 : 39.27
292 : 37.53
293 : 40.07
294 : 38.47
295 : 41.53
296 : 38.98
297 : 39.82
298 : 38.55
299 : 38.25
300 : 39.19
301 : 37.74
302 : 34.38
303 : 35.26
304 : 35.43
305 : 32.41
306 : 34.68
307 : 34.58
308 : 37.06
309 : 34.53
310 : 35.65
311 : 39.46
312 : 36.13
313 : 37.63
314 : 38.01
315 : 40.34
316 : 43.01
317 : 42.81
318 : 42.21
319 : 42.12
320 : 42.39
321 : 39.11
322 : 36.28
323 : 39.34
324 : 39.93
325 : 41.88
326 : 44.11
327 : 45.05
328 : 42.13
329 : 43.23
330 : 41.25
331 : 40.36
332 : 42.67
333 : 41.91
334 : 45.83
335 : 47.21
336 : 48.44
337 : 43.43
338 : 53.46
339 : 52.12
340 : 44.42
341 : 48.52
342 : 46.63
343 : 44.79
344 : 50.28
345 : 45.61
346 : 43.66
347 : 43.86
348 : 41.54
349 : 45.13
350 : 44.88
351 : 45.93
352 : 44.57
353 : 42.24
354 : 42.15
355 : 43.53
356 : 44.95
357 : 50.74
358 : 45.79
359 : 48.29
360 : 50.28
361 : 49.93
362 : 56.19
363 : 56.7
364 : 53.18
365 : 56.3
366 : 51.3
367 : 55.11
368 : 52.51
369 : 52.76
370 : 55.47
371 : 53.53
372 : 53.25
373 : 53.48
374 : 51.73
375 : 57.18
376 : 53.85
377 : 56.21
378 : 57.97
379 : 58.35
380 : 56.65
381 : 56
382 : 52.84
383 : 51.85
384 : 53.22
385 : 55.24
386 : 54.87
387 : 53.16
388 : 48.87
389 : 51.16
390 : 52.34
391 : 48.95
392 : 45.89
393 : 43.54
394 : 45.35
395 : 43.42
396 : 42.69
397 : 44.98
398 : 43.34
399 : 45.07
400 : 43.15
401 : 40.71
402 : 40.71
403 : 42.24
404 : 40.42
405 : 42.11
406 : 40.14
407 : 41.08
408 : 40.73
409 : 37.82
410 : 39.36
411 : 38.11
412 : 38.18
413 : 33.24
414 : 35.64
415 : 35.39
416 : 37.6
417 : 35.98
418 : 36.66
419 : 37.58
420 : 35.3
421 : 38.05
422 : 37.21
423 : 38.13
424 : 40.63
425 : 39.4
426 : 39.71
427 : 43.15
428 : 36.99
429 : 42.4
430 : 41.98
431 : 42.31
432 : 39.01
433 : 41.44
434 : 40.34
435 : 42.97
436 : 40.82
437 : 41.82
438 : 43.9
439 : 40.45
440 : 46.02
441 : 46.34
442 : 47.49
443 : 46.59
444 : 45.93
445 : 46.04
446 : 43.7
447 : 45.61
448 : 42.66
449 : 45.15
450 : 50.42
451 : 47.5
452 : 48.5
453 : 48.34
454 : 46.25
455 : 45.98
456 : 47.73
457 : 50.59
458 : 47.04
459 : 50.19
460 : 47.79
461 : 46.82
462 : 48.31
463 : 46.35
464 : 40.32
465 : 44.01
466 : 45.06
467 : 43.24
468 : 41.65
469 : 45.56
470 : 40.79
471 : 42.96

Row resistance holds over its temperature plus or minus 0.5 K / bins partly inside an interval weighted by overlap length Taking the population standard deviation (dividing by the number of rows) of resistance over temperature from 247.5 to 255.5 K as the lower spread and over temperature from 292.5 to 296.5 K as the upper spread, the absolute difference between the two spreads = 0.1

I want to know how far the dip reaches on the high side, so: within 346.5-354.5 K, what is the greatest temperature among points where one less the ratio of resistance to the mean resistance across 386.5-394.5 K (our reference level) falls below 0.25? 354 K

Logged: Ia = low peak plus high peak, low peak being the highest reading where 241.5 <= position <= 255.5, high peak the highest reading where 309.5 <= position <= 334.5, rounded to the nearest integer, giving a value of 69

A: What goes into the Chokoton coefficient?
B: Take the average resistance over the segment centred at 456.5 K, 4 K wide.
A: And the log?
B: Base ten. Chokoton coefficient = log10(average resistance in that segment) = 1.68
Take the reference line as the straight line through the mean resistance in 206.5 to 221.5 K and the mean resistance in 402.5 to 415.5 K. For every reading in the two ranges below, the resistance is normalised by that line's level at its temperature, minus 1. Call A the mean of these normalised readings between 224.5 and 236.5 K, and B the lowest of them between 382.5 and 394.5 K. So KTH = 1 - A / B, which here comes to 1.4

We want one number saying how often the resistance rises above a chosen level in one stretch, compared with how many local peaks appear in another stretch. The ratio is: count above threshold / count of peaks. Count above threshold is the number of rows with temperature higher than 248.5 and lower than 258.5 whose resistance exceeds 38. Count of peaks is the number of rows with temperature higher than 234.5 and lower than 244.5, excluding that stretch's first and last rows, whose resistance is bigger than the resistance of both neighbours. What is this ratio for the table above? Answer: 0.0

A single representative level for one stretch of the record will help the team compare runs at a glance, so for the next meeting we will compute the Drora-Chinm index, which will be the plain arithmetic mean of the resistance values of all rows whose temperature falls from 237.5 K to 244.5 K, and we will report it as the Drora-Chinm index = 20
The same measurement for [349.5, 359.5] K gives 45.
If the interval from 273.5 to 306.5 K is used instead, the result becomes 35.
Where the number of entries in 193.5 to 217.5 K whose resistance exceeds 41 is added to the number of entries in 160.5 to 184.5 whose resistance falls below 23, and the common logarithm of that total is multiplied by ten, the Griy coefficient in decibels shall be 13.80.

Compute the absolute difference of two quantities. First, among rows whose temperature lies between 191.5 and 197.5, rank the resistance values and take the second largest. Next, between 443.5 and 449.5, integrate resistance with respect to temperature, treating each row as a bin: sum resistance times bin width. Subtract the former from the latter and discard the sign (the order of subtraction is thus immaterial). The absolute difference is 247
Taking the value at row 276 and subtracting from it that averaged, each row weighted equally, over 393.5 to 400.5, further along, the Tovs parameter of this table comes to -14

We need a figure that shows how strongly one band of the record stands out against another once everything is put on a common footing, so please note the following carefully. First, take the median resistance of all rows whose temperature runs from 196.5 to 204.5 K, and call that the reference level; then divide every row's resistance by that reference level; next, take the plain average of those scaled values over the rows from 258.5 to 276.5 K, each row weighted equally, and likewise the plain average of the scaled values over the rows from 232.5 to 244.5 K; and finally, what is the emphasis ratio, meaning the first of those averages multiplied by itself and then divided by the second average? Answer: 1.6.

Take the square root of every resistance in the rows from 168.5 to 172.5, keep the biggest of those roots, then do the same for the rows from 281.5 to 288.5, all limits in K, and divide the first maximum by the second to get 0.71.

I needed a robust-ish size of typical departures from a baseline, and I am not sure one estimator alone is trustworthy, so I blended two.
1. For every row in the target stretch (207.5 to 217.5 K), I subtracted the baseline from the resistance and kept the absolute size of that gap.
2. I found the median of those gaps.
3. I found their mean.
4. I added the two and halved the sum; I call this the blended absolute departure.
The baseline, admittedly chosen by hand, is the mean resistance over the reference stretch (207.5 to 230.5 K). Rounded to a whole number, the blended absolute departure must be 1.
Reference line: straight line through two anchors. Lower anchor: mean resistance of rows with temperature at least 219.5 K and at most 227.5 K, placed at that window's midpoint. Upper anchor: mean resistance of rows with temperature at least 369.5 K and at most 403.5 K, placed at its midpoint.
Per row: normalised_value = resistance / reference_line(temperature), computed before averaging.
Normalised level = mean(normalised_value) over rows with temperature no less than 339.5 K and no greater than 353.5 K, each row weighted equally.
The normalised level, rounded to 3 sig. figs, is 1.05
